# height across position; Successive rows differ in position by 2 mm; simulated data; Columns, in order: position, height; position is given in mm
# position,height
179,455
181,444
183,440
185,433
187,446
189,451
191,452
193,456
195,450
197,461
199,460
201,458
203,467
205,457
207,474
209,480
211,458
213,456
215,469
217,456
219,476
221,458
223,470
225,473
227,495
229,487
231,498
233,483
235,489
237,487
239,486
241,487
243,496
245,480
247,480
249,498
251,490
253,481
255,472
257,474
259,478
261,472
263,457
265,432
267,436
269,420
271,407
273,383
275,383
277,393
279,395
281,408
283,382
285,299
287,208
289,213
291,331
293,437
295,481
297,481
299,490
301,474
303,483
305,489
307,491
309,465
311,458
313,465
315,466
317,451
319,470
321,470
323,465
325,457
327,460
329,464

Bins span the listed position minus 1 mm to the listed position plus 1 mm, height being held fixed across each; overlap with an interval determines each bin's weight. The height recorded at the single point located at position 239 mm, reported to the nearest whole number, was 486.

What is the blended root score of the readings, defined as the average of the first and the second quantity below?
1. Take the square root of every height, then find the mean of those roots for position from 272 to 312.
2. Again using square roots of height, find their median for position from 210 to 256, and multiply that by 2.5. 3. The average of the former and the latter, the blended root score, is 37.4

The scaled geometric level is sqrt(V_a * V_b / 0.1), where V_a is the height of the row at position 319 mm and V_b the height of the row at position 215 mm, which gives 1485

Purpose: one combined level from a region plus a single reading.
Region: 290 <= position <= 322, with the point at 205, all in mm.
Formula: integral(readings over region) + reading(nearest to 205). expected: 15261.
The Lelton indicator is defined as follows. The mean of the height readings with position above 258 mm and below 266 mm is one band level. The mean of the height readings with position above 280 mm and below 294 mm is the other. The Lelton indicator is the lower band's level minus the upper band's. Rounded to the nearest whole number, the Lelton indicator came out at 134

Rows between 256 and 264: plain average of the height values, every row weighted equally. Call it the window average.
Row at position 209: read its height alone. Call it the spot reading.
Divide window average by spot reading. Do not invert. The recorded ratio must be 0.98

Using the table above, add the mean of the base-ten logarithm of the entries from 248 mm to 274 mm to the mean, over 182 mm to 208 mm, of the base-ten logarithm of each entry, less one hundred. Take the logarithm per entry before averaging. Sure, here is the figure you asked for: -94.7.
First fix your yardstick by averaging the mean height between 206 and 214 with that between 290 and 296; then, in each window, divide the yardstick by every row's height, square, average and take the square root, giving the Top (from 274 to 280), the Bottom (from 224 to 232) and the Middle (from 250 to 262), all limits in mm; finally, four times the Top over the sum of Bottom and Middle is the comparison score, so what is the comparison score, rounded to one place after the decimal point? 2.5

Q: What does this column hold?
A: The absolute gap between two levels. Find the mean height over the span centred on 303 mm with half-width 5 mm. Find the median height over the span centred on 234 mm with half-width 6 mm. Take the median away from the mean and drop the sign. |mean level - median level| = 2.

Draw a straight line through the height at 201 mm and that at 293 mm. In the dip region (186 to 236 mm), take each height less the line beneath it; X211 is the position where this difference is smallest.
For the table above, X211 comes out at 187 mm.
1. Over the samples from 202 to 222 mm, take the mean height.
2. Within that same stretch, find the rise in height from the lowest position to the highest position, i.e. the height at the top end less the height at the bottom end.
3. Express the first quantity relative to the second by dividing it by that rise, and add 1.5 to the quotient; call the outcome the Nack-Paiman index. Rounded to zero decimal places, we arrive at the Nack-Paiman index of -50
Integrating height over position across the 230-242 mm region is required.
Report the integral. 5860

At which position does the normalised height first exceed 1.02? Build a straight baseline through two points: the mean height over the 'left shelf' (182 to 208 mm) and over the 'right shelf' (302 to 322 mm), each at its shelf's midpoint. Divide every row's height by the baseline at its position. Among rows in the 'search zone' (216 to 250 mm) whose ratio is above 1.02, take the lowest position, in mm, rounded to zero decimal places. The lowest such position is 219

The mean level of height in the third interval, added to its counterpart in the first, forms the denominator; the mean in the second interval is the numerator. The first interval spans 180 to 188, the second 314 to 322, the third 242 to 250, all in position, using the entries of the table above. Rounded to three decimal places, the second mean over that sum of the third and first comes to 0.500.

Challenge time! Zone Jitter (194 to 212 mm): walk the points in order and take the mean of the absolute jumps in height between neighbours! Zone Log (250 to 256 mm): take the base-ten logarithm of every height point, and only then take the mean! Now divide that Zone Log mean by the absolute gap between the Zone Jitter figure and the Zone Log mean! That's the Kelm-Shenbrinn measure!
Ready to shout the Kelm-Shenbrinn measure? 0.4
